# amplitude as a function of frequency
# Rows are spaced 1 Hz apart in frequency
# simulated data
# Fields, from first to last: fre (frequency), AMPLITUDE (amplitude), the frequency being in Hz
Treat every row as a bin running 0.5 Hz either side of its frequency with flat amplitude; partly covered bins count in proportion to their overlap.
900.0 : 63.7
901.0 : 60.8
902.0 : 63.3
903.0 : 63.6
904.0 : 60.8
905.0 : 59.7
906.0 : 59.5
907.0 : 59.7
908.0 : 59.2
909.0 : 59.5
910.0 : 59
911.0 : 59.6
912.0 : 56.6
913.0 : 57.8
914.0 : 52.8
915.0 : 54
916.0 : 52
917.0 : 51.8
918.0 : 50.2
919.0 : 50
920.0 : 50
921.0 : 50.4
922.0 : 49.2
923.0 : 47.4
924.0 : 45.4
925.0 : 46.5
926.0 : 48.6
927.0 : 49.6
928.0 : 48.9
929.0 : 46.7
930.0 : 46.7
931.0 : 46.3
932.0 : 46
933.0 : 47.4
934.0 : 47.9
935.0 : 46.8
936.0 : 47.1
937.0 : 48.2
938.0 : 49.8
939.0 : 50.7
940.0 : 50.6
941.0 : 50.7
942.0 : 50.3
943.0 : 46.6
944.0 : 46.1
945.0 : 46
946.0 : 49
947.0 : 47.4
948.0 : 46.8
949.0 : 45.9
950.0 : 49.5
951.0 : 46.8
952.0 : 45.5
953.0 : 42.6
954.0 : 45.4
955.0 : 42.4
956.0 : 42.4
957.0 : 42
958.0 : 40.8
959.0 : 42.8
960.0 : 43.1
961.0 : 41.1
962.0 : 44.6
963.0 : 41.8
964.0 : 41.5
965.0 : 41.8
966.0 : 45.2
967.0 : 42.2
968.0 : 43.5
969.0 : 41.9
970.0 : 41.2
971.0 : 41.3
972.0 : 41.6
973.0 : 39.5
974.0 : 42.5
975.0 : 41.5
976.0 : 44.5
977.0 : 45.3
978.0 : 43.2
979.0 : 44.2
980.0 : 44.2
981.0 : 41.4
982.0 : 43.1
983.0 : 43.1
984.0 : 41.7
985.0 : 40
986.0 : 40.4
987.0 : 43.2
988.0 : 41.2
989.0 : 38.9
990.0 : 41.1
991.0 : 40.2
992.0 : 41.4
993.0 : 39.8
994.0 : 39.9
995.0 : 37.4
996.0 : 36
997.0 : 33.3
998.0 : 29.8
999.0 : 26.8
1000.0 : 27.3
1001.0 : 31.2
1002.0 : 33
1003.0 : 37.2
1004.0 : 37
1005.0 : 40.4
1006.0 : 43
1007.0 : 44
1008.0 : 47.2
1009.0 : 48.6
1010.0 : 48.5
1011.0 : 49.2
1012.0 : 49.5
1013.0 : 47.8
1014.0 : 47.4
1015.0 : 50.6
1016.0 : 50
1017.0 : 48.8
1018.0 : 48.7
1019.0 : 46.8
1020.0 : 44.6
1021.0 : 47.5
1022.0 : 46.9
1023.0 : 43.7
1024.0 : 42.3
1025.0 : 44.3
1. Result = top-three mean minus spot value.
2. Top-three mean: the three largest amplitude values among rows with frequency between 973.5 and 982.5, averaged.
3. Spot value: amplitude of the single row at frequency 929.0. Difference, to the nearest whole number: -2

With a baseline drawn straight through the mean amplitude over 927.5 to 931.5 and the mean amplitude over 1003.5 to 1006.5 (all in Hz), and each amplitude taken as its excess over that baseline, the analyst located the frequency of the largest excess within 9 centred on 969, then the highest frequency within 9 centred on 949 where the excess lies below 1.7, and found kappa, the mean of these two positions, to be 959.5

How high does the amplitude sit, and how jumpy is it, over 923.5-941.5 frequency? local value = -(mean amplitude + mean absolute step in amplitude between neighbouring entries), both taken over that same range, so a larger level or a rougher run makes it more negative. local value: -49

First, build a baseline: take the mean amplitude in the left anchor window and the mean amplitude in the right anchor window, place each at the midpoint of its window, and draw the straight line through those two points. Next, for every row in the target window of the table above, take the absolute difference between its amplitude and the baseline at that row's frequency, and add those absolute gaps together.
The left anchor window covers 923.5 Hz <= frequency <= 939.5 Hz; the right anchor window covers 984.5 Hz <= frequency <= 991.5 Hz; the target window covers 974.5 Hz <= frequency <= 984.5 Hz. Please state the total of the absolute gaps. 17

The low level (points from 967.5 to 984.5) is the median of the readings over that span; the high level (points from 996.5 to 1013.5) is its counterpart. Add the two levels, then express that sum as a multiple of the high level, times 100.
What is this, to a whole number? 205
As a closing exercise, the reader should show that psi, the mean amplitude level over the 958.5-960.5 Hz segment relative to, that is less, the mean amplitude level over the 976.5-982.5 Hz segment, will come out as -1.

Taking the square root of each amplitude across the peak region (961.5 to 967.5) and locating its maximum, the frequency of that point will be 966.0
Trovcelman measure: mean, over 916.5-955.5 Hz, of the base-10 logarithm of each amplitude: 1.68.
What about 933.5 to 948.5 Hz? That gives 1.68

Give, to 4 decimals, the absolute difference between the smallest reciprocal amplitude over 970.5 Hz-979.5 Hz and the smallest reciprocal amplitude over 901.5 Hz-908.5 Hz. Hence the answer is 0.0064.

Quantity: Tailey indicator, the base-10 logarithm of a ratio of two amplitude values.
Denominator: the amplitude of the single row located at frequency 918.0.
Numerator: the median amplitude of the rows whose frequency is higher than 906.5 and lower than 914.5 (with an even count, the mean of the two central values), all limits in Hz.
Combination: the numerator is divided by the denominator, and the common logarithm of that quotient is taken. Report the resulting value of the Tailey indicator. 0.071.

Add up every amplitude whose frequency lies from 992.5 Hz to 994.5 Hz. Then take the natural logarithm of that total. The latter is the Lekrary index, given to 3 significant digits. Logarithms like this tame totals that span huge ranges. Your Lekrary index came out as 4.38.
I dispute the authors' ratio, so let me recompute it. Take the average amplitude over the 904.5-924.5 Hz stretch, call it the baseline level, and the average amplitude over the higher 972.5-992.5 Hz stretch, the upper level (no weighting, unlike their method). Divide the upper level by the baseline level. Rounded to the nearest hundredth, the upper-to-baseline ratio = 0.78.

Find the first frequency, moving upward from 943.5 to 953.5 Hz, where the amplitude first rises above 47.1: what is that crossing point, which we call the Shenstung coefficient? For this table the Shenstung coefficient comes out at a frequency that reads 946.0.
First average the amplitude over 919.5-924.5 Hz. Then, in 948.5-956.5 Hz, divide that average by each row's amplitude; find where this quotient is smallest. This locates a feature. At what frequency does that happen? 950.0 Hz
